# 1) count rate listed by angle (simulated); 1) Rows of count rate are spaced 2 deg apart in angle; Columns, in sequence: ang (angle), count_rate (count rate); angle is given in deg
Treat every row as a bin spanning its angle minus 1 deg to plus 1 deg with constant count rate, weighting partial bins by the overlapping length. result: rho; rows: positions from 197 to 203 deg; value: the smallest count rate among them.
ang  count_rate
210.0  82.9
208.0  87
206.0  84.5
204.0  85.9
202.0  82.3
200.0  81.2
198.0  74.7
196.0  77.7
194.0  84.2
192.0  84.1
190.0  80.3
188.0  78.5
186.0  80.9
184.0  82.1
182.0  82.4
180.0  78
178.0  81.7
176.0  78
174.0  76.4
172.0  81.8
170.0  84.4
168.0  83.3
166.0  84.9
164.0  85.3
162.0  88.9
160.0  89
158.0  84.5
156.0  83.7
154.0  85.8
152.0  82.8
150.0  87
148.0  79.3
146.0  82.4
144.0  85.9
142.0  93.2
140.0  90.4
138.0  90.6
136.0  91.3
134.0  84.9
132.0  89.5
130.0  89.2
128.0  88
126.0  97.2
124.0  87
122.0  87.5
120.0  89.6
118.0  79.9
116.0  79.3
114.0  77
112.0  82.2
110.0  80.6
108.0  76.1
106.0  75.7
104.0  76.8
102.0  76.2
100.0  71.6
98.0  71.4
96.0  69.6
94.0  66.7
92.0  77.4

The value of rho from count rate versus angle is 74.7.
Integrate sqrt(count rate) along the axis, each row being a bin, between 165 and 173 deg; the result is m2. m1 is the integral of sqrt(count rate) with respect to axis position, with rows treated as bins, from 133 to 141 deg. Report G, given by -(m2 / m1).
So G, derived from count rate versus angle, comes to -0.97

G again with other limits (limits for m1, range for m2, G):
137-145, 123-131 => -1.00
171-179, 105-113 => -0.99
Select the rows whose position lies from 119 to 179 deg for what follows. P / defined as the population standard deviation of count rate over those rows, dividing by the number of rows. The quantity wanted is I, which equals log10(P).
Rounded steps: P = 4.4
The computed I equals 0.65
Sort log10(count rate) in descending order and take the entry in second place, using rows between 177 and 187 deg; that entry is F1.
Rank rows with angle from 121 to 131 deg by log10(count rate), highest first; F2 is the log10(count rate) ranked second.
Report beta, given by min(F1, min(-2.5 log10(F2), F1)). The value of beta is -0.725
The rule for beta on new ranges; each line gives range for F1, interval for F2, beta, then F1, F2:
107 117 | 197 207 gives -0.712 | 1.906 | 1.93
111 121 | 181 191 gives -0.705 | 1.915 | 1.91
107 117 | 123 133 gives -0.726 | 1.906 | 1.95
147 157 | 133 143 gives -0.731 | 1.933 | 1.96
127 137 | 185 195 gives -0.711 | 1.952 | 1.92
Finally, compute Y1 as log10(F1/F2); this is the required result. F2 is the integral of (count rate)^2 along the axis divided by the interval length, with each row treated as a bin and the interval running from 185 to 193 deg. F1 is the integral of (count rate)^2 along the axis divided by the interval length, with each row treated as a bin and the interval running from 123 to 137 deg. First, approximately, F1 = 8039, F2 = 6557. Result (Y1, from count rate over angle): 0.09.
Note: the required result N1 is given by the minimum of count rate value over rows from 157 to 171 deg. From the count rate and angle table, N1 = 83.3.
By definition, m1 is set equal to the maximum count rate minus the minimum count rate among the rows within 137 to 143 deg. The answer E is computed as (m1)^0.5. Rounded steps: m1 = 2.8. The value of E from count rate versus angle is 1.7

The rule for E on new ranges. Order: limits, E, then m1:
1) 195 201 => 2.5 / 6.5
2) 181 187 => 1.2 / 1.5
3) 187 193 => 2.4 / 5.6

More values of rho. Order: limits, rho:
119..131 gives 87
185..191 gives 78.5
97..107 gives 71.4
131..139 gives 84.9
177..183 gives 78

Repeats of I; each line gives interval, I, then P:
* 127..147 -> 0.49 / 3.1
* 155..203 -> 0.54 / 3.5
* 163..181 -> 0.50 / 3.1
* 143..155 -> 0.42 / 2.6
